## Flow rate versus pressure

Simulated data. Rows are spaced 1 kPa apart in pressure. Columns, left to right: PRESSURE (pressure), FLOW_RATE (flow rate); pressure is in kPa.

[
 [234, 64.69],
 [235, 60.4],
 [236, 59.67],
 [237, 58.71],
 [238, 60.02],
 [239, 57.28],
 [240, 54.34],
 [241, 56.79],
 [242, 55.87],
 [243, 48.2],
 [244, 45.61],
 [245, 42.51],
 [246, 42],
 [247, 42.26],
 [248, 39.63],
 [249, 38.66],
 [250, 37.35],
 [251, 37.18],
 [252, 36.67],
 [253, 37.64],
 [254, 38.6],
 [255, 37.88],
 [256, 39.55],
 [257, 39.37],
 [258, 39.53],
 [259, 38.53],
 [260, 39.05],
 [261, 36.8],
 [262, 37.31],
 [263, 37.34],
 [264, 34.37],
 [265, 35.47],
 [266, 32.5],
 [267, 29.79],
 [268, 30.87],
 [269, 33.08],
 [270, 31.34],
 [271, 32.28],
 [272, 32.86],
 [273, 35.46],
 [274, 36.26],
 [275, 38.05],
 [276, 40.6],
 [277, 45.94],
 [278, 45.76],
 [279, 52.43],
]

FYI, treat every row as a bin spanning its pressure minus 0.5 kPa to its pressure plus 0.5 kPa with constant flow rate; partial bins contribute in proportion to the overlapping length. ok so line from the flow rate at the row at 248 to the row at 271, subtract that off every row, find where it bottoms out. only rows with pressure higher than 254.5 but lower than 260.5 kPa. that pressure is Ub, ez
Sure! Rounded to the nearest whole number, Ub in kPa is 255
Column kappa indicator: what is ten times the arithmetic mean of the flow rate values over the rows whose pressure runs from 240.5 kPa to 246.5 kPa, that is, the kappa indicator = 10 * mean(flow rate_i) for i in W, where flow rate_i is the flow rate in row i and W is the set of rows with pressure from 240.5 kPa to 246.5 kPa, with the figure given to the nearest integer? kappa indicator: 485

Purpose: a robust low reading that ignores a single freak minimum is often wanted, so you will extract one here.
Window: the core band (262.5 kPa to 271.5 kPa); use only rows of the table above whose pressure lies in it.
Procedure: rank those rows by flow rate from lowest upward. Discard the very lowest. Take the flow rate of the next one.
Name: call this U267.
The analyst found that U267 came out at 30.87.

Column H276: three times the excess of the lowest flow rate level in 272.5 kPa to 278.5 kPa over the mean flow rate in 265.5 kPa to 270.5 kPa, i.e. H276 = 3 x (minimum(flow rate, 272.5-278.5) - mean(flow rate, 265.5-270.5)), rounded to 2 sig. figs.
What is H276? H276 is 12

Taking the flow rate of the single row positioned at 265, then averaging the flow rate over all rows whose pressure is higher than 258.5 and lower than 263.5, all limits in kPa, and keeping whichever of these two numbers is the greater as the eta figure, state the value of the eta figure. 37.8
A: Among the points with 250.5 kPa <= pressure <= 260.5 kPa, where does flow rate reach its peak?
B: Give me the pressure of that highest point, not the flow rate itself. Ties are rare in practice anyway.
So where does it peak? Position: 256 kPa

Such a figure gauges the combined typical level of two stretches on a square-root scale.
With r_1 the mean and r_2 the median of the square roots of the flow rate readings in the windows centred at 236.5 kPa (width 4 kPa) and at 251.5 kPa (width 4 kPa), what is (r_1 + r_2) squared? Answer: 191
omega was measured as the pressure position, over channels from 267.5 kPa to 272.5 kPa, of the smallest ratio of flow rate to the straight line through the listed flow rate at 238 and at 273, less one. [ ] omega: 268 kPa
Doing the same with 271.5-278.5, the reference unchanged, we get 272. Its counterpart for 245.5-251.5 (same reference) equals 250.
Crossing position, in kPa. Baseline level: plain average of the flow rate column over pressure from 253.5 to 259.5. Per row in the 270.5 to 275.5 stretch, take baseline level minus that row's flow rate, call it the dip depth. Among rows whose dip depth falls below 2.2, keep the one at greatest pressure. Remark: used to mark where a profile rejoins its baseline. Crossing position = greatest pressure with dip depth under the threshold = 275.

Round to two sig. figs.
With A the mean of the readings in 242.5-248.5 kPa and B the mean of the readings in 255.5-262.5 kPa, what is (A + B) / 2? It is 41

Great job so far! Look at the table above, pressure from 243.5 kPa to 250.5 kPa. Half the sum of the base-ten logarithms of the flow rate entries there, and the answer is 5.65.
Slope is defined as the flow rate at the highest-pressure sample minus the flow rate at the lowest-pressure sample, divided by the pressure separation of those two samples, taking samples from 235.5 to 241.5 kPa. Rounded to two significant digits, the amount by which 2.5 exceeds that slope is 3.1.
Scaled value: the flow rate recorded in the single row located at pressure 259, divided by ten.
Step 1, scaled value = 3.85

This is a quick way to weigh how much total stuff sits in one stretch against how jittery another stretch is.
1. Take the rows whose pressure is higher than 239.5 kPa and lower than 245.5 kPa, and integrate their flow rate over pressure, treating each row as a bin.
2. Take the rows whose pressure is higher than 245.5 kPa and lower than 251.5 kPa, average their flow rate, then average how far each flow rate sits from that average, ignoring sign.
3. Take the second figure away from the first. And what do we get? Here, 302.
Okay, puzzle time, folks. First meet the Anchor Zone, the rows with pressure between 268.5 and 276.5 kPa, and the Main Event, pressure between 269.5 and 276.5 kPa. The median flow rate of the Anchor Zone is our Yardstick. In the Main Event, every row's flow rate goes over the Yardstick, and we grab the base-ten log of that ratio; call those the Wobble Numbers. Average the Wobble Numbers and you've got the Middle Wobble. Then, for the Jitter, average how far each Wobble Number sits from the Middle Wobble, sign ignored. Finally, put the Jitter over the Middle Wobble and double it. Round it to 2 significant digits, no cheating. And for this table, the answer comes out 6.1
